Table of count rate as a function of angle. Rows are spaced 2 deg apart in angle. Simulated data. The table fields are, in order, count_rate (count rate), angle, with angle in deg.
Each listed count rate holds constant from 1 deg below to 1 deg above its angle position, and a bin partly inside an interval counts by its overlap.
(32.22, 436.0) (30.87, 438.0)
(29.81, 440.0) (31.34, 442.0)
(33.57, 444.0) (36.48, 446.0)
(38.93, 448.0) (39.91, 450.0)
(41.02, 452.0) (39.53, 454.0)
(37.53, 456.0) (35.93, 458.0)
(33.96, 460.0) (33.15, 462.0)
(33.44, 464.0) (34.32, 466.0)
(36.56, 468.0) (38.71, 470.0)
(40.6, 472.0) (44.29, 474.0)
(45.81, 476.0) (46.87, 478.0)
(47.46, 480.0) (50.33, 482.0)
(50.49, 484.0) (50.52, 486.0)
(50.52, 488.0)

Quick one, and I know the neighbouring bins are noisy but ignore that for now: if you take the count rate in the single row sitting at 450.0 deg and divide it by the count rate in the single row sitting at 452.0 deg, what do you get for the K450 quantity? 0.97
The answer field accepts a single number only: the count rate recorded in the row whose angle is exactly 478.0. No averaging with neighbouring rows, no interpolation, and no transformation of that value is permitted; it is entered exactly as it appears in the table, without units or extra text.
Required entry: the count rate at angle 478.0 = 46.87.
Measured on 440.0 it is 29.81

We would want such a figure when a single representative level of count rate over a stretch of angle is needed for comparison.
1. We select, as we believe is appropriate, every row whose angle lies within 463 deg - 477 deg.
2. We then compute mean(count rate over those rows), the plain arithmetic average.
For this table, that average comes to 39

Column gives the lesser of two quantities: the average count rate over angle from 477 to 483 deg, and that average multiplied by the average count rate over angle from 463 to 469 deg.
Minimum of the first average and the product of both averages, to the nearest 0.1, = 48.2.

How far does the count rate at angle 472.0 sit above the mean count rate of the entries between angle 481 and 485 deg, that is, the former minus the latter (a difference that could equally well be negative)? -9.8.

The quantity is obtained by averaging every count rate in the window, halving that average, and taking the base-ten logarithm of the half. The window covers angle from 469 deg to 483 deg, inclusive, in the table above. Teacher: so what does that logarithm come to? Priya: 1.35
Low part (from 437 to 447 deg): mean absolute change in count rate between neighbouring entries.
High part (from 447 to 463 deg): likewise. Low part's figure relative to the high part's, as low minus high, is 0.51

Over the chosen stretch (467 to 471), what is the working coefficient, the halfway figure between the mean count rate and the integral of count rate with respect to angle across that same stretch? 94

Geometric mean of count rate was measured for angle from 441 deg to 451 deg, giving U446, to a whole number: 36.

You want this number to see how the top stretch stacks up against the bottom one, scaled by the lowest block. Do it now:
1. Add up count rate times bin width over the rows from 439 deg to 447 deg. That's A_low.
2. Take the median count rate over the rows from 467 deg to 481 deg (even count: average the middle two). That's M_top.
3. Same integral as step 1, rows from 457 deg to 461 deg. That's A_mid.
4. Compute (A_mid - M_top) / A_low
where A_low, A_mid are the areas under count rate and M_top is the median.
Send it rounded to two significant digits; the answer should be 0.36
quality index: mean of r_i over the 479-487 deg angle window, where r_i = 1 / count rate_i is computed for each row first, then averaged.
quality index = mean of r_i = 0.0201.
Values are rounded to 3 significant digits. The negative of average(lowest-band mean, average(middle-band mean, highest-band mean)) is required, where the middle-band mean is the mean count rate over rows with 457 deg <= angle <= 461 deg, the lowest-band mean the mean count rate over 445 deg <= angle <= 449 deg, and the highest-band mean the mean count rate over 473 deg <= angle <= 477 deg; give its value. -38.9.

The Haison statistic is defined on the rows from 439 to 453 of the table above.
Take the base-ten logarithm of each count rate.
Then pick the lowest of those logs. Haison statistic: 1.47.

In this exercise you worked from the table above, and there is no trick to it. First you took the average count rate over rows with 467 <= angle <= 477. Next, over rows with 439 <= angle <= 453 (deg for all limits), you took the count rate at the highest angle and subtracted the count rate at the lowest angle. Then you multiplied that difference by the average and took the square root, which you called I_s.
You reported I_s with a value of 21.5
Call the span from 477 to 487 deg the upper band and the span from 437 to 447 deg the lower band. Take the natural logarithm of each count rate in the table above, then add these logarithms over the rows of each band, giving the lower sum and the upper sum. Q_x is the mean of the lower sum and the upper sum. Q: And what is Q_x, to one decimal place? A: 18.4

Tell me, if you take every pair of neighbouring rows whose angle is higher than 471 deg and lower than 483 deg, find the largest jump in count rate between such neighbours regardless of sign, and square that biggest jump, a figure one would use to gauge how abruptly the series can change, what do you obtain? 14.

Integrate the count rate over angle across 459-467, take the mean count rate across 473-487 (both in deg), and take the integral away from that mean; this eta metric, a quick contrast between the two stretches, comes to -222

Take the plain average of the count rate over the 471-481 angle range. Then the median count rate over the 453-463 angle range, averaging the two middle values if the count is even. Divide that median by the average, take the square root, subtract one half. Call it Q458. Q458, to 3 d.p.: 0.393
